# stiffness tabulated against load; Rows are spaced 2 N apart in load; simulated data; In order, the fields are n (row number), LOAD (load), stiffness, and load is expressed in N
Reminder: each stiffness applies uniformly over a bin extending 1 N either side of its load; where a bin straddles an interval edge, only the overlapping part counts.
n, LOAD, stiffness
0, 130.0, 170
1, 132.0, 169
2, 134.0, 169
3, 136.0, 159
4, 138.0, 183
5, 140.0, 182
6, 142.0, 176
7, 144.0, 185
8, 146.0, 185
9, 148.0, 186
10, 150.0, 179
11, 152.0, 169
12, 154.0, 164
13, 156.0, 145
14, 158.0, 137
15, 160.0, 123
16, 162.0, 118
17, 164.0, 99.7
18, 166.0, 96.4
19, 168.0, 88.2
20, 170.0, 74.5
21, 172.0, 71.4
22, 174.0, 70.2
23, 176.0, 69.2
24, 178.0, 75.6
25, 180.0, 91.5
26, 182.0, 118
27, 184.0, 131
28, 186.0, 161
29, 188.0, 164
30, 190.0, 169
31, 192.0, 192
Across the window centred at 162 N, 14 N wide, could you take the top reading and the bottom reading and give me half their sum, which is 117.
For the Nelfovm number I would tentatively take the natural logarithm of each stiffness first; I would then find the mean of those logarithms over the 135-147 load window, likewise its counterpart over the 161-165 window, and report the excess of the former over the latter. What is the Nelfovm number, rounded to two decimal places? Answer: 0.50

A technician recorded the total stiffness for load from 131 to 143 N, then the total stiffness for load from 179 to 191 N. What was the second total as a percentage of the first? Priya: 80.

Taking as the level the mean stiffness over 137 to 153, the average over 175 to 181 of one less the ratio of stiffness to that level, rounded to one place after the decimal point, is 0.6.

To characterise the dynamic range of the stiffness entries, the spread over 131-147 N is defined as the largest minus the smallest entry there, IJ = 26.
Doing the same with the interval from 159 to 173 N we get 52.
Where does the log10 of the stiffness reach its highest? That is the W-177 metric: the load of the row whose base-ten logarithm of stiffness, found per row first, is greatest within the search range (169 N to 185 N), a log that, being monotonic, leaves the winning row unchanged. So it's 184.0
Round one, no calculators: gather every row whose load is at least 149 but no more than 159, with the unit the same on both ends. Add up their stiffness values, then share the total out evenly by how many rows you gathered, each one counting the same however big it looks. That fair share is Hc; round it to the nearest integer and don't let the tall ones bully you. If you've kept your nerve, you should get 159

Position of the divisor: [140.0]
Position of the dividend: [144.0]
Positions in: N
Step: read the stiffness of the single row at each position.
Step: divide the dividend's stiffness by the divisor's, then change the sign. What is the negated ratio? -1.0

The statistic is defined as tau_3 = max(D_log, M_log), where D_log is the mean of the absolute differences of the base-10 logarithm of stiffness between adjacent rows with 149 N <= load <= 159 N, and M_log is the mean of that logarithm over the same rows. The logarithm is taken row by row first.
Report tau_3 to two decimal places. 2.20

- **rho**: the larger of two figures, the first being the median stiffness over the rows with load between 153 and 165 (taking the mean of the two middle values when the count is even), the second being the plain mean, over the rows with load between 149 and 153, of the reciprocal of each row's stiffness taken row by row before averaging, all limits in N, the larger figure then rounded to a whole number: 130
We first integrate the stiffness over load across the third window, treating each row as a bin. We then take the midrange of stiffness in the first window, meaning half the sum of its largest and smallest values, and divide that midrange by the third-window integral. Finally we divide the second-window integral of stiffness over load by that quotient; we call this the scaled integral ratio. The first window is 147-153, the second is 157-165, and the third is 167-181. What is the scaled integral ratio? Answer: 5820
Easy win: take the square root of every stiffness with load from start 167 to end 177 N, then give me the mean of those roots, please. 8.6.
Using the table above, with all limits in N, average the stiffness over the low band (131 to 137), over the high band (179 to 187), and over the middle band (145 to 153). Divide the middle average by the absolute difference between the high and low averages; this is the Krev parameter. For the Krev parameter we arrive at 4.46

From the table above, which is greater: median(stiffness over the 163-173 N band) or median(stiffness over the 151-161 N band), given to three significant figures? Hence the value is 145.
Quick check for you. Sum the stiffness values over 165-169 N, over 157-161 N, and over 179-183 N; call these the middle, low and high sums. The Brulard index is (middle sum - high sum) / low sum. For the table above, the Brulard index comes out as -0.10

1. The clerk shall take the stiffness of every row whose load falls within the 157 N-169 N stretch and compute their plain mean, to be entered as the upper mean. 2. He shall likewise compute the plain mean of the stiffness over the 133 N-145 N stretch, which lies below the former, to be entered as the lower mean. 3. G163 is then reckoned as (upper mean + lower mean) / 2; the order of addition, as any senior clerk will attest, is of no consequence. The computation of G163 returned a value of 143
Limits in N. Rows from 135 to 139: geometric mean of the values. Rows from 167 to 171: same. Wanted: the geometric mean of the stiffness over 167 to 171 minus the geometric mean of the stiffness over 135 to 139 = -90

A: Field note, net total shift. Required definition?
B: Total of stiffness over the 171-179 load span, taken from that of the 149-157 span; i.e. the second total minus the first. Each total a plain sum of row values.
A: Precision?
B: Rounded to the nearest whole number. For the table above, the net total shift 371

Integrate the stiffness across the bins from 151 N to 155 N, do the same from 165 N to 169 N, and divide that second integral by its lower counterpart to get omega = 0.55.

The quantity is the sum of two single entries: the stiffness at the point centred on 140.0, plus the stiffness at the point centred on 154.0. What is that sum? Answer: 346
